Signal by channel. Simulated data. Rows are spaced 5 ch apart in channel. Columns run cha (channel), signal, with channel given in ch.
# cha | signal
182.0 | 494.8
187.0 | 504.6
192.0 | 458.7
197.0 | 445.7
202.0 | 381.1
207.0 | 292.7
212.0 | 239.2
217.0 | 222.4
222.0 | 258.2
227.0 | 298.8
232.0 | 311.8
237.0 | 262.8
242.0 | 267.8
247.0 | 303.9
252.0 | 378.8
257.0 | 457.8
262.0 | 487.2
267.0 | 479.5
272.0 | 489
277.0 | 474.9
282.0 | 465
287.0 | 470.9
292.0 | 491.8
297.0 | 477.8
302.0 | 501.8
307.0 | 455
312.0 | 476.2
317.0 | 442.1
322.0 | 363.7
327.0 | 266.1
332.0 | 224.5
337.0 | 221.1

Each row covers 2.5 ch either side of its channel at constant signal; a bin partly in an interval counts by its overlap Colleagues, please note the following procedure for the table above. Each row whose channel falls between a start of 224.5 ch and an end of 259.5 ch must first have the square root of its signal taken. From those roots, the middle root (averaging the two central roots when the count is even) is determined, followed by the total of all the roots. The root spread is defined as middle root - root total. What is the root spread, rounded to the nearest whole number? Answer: -108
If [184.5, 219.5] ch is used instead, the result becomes -112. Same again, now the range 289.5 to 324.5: -128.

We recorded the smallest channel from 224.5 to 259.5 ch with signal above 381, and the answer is 257.0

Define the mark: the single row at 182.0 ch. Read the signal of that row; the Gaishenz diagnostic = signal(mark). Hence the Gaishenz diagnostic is 494.8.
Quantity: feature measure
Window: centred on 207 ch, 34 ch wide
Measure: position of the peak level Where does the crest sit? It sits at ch 192.0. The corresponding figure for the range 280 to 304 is 302.0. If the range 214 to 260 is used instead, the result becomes 257.0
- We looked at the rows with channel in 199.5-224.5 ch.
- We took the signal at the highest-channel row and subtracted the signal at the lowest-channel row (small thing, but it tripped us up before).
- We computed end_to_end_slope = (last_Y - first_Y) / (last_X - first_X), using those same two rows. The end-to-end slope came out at -6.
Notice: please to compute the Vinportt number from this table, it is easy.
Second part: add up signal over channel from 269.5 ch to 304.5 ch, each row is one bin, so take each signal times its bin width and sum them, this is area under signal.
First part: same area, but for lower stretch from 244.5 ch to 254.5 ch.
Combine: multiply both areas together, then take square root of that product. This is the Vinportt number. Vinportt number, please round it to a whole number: 7585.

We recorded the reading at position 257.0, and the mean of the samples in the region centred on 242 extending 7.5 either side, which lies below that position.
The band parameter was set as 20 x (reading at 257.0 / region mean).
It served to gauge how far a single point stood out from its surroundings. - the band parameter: 33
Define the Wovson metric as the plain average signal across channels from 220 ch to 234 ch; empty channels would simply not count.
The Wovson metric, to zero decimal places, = 290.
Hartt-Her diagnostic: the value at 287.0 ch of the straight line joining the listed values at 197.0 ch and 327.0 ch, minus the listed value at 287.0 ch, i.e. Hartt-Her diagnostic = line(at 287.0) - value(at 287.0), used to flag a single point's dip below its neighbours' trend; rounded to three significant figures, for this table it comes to -150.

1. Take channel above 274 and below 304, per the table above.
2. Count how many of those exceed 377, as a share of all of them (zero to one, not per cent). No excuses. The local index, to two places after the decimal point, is 1.00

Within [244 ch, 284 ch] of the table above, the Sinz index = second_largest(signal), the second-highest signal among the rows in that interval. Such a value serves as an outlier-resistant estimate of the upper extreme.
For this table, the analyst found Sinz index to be 487.2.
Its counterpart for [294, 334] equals 477.8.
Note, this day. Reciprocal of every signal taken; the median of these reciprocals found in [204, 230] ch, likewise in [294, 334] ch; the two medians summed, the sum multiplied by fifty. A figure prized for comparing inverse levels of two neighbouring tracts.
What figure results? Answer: 0.305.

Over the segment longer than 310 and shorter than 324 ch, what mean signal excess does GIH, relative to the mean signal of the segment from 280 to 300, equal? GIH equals -49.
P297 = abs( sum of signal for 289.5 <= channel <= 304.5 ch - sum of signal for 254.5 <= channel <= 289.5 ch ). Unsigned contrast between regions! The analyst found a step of 1853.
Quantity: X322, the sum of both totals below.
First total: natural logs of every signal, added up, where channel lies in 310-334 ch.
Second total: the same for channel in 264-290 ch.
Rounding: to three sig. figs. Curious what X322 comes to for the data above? 60.0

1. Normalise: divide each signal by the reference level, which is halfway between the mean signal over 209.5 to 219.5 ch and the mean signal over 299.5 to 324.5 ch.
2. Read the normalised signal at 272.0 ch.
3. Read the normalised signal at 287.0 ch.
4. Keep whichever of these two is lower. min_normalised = 1.39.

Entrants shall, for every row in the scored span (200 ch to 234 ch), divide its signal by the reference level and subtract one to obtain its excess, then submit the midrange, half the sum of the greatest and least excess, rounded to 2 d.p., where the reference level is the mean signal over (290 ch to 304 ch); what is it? -0.38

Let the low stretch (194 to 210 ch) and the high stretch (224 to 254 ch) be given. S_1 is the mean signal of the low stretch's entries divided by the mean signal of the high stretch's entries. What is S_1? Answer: 1.23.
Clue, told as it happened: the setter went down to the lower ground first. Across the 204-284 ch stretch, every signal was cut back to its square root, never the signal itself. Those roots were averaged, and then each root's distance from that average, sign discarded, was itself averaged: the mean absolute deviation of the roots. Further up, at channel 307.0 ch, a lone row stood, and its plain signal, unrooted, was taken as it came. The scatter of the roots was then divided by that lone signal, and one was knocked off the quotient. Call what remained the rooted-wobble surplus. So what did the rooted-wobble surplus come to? -0.995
